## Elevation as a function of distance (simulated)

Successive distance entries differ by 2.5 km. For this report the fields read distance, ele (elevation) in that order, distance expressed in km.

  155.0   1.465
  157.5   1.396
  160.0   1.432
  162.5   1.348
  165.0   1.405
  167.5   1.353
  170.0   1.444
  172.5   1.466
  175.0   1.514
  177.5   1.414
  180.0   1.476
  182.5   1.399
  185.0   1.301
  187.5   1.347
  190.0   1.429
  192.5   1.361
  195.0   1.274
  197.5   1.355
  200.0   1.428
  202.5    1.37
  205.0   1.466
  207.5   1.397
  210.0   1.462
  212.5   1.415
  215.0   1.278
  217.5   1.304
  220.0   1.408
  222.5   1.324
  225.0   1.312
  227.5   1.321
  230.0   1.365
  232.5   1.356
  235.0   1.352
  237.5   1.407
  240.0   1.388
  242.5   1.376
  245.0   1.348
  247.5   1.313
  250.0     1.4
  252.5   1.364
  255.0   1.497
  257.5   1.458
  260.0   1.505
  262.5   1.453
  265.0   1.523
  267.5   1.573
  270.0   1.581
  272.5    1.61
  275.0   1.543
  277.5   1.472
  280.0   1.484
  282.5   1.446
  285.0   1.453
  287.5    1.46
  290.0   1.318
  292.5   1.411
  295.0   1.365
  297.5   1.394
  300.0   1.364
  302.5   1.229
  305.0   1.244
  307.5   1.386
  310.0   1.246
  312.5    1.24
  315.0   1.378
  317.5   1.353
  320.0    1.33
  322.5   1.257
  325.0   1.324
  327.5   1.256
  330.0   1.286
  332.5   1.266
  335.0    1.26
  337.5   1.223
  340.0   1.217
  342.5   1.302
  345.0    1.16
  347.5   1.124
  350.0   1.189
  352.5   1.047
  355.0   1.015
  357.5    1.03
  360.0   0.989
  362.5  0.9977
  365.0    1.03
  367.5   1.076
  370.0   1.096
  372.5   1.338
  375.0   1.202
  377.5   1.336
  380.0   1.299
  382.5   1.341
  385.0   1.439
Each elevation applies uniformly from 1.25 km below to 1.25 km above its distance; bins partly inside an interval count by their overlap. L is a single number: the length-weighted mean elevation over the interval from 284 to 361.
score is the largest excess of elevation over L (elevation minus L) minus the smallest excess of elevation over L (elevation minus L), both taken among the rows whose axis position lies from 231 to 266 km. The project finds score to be 0.210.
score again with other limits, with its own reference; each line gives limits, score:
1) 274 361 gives 0.554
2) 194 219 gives 0.192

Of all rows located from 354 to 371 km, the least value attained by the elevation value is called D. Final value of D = 0.989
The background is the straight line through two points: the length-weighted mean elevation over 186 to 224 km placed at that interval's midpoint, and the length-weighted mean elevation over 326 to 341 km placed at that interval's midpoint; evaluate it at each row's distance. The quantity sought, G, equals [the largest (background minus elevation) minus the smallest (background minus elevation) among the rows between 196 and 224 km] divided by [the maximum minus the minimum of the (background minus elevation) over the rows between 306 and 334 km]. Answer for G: 1.27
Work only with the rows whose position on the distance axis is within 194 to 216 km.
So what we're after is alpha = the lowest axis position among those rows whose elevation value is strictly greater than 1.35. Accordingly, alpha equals 197.5 km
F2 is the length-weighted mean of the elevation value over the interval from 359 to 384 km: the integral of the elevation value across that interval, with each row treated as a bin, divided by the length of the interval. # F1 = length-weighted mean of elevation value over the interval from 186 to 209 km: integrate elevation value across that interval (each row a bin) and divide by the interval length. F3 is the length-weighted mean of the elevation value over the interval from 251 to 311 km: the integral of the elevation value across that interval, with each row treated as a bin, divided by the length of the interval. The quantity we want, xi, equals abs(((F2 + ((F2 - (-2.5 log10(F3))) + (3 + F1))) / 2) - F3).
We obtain 2.13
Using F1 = 1.38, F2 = 1.17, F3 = 1.43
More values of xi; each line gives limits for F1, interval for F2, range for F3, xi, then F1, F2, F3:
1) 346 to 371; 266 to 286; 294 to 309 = 2.38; 1.06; 1.52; 1.33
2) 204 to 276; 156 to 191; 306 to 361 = 2.50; 1.42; 1.41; 1.22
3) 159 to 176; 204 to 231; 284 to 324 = 2.40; 1.42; 1.37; 1.34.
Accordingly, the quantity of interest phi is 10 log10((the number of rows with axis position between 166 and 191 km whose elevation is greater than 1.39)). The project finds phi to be 8.5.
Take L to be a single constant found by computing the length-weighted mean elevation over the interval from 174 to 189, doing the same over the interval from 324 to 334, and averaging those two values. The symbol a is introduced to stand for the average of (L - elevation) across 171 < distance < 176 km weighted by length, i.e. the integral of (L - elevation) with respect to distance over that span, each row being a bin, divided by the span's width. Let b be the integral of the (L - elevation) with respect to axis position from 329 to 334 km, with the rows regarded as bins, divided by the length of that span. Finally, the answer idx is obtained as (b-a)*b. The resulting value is 0.015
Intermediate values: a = -0.1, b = 0.07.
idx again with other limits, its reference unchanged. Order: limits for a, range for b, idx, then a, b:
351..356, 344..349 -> -0.021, 0.3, 0.20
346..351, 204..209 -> 0.024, 0.2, -0.09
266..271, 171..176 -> -0.012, -0.2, -0.14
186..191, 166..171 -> 0.001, 0.0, -0.05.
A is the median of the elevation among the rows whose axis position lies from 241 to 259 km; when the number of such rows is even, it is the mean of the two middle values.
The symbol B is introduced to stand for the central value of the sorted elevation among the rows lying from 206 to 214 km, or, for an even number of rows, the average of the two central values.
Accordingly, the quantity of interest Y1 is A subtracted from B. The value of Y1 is 0.039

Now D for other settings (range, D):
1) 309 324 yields 1.24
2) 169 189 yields 1.301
